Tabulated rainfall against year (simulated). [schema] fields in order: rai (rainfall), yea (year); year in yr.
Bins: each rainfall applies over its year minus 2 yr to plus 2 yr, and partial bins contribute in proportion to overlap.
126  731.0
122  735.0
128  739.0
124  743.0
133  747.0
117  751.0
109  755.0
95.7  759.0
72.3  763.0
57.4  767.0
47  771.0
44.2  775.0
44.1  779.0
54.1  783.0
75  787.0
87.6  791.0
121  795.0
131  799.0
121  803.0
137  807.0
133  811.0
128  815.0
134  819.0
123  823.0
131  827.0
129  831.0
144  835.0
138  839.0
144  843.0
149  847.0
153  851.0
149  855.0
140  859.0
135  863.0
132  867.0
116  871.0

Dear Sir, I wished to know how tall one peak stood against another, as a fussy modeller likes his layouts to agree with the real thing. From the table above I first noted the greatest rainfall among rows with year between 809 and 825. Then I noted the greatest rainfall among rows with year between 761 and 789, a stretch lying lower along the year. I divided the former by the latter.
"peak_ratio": 1.79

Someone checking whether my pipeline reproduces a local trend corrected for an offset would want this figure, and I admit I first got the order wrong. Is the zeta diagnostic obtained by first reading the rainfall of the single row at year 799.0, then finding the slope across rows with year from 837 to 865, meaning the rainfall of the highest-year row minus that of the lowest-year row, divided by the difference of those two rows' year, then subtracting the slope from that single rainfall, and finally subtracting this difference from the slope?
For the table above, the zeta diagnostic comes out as -131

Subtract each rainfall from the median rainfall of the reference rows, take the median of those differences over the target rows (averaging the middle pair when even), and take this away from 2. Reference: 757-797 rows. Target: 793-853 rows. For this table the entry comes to 70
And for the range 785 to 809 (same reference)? 58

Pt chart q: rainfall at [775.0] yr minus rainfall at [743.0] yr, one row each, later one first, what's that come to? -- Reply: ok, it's -80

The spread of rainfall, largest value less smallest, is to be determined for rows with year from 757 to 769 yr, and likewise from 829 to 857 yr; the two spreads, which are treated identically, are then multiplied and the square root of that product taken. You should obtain 30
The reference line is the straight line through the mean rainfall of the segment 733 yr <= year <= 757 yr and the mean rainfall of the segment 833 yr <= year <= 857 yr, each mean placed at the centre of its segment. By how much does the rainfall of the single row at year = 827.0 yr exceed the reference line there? -11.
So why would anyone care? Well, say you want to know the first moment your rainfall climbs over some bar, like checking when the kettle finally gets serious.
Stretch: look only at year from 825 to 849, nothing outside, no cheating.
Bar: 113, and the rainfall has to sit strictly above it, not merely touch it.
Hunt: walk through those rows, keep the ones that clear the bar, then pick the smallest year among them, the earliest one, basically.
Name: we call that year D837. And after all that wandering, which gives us 827.0 yr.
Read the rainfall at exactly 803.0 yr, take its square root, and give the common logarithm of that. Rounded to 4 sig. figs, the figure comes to 1.041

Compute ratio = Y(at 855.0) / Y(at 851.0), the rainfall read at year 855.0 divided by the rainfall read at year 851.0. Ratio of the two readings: 0.97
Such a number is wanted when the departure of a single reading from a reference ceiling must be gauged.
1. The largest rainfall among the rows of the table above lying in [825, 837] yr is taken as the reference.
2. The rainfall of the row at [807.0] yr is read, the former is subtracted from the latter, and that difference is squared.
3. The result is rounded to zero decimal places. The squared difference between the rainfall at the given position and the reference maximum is 49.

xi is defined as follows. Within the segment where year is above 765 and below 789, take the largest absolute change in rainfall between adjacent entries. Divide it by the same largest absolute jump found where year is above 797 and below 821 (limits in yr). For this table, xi 1.31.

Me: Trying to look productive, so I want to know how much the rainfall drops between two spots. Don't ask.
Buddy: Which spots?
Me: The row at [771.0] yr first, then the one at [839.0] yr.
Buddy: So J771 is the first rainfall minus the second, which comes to -91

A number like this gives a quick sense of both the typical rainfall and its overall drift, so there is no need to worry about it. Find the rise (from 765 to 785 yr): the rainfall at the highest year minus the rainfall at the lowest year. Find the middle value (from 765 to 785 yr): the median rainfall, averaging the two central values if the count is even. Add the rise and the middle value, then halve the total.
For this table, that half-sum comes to 22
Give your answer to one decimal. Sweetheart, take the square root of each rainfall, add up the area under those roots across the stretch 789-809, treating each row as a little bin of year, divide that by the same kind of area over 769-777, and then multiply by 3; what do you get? 12.1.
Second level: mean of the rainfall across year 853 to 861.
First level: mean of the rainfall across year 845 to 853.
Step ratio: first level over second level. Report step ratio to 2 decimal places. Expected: 1.04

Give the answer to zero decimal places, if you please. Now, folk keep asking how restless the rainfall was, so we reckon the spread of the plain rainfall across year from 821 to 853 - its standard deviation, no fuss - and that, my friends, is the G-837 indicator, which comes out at 10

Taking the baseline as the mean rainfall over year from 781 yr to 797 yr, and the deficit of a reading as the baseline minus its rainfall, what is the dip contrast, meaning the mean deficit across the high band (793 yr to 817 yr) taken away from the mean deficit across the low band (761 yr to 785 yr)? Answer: 75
